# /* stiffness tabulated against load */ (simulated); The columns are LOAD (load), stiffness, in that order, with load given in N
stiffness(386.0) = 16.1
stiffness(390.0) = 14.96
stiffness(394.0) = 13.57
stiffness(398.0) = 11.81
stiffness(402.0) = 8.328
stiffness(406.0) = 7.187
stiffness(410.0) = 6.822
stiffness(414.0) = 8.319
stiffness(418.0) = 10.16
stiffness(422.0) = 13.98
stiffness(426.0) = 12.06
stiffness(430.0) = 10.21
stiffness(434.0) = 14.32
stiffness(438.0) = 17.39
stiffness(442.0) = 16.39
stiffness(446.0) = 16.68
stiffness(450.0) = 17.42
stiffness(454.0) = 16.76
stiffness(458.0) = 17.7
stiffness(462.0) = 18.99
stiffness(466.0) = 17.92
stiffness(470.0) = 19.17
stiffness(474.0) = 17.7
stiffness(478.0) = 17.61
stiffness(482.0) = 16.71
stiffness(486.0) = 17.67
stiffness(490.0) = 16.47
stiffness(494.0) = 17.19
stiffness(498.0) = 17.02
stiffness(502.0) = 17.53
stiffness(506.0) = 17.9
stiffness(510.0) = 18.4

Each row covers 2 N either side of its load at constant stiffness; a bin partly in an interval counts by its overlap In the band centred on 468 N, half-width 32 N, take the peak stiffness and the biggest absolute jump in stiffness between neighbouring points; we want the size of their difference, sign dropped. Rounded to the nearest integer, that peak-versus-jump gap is 18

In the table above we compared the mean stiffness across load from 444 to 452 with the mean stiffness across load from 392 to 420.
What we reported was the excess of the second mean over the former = -7.6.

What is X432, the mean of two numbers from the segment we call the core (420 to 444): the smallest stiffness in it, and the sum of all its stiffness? 47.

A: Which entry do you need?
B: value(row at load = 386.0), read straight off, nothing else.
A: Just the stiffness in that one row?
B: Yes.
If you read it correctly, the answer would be 16.1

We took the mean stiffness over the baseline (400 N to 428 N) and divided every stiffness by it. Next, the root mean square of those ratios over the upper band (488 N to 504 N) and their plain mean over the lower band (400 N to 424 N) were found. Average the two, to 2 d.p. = 1.37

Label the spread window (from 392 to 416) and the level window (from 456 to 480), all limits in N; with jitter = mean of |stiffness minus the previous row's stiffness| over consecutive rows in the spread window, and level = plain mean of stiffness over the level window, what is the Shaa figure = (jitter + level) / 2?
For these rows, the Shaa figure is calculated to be 9.92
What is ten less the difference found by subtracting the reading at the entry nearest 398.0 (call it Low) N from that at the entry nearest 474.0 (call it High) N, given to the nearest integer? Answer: 4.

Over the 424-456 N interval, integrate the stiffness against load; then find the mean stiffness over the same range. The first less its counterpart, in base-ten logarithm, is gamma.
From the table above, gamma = 2.67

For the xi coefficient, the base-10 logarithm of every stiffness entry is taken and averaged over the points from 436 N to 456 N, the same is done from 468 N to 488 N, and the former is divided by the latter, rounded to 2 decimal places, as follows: 0.98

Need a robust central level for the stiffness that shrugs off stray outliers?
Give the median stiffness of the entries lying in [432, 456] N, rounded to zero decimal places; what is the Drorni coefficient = 17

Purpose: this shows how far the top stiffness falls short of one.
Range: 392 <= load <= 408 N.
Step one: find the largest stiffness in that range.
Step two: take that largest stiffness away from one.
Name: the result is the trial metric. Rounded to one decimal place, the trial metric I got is -12.6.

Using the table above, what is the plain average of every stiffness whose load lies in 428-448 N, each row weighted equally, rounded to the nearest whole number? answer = 15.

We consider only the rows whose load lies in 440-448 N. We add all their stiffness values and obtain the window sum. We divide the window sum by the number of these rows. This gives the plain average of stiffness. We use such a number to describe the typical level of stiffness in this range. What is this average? 16.5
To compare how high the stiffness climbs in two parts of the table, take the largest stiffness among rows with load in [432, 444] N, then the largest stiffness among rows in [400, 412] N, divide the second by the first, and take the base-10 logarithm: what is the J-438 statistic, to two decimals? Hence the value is -0.32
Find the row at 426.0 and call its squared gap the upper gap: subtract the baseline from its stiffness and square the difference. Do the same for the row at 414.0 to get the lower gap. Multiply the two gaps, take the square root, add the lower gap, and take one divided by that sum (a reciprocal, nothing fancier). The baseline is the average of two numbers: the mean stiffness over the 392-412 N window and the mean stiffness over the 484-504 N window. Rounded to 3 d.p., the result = 0.031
